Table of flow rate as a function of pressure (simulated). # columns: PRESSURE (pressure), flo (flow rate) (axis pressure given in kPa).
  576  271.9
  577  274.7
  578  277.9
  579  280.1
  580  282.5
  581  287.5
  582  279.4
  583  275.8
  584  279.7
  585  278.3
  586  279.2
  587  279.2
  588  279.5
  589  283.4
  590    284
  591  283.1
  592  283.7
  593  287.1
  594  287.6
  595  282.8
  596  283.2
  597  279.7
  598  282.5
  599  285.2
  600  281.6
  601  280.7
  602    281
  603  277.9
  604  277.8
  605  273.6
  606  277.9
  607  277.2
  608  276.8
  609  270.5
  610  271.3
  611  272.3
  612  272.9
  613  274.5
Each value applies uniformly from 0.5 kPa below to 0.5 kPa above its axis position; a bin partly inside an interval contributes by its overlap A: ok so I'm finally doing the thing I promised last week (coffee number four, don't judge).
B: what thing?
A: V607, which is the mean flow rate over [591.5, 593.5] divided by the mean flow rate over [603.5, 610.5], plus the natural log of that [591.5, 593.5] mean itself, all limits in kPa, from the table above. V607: 6.69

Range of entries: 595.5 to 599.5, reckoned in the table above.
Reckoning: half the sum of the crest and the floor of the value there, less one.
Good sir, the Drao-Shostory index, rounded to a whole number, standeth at 281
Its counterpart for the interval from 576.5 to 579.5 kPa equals 276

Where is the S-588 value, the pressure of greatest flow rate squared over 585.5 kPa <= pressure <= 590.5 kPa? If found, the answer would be 590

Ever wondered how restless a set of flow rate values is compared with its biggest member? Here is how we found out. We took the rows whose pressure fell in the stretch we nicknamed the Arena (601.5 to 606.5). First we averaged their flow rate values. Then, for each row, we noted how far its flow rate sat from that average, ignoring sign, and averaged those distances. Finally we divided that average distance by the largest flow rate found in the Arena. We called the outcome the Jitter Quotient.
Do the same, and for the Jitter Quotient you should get 0.0058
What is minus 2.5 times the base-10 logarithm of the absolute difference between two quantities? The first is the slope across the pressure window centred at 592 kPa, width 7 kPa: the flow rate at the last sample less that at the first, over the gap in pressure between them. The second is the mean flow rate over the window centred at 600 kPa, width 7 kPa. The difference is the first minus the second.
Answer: -6.12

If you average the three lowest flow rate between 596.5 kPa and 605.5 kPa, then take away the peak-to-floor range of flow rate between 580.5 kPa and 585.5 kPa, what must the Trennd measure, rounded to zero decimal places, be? 265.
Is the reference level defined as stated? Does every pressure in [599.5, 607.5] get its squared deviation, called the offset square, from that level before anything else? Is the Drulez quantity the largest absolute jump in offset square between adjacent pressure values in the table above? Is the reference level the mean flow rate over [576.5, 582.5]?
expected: 40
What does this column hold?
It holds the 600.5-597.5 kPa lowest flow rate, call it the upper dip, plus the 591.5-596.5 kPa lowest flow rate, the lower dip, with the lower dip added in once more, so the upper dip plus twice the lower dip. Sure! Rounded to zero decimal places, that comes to 847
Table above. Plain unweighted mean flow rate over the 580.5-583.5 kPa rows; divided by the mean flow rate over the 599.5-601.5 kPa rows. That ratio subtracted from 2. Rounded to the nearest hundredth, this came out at 1.00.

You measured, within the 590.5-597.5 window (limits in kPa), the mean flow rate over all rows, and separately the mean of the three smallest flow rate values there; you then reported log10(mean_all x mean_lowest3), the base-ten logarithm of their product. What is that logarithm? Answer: 4.903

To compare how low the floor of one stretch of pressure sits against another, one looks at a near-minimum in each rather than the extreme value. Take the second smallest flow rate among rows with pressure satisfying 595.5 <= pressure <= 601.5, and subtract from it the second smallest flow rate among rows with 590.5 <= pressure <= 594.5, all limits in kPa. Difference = -3.0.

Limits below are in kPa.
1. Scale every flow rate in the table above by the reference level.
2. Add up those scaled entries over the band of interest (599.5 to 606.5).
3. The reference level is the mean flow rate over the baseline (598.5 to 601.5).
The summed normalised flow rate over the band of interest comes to 6.90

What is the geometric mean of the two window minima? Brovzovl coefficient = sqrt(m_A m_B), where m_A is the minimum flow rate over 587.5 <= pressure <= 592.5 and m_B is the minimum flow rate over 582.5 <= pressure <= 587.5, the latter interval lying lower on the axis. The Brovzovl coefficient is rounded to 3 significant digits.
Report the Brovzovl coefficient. 278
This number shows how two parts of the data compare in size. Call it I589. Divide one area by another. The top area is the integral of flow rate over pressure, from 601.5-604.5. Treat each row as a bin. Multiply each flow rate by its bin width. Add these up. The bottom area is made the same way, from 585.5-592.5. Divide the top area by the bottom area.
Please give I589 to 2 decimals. 0.42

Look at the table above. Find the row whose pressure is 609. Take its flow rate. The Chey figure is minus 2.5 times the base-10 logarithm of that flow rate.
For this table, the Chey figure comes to -6.08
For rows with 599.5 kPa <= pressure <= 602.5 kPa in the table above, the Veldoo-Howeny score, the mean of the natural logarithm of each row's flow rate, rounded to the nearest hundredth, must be 5.64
